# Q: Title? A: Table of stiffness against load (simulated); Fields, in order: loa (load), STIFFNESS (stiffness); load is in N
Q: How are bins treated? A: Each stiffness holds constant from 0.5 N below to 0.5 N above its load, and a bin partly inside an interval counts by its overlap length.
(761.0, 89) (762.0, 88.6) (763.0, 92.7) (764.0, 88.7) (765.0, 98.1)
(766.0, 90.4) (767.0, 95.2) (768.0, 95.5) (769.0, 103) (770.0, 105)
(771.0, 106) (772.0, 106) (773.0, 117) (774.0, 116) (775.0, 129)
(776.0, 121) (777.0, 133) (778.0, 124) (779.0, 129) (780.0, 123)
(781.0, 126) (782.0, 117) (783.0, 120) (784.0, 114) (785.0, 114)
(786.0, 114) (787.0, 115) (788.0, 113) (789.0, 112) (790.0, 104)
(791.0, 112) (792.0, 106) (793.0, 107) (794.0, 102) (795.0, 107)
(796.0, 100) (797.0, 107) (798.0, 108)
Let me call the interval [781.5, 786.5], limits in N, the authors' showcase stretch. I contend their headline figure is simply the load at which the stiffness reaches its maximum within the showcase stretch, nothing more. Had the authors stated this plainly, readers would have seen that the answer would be 783.0 N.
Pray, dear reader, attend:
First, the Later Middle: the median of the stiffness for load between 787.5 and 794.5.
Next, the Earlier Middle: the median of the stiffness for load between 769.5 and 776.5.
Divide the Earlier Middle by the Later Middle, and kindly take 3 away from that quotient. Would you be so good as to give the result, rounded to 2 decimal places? -1.92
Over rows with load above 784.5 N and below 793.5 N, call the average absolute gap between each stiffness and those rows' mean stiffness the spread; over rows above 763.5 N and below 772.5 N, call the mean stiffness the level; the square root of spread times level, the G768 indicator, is 18.3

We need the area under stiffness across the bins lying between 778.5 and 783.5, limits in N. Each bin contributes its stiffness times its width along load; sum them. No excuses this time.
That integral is 615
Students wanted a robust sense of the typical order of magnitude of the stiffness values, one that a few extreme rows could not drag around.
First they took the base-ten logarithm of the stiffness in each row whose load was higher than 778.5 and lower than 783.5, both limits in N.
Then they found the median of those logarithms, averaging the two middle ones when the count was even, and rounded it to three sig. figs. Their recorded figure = 2.09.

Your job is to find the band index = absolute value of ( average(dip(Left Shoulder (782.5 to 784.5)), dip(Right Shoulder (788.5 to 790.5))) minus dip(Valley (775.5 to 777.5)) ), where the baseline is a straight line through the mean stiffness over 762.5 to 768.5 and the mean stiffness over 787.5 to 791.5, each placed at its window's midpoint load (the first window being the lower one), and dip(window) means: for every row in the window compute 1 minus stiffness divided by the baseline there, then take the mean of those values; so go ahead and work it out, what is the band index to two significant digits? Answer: 0.21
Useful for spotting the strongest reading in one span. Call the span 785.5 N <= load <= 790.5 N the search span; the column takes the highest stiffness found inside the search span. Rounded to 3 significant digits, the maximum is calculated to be 115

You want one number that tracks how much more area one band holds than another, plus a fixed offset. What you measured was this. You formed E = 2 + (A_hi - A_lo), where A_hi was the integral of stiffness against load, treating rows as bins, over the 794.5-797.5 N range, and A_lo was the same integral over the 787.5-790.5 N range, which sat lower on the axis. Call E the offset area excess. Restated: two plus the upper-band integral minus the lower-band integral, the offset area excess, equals -13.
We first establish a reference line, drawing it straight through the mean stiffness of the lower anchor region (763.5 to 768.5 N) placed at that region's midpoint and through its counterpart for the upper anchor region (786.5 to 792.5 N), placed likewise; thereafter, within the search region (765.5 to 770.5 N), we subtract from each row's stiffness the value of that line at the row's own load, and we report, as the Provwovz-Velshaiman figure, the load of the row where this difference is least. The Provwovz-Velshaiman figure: 766.0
